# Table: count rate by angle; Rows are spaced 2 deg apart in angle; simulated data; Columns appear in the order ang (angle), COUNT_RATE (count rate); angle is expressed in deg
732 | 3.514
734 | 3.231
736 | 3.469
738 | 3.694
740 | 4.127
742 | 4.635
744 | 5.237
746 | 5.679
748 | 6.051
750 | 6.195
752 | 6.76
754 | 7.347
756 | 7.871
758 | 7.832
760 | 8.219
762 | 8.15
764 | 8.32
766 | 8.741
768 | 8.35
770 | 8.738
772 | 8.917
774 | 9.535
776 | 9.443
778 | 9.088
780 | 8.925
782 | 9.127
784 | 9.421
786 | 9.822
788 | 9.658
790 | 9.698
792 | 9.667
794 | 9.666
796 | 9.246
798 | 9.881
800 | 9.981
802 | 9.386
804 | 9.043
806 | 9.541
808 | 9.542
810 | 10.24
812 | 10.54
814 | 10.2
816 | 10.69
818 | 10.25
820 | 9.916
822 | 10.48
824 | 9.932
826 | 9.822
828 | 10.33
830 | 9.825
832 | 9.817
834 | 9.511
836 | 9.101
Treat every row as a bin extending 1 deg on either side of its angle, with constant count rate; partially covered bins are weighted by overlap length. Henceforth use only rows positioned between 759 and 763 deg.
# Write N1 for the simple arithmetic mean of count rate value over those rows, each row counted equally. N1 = 8.2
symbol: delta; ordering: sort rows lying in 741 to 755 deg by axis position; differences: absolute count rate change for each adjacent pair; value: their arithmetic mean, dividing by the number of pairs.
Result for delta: 0.45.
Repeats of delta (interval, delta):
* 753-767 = 0.27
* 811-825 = 0.45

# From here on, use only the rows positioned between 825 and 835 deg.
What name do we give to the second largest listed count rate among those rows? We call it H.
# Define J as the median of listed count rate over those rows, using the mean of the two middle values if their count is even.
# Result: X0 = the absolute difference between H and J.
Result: 0.0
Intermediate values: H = 9.825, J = 9.8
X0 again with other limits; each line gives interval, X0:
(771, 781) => 0.4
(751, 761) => 0.0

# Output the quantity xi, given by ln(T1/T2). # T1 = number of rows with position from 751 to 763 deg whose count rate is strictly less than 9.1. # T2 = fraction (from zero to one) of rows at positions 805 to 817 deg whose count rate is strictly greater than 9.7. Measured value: 2.20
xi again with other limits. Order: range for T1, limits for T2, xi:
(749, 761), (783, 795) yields 3.58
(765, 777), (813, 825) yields 1.39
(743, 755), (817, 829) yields 1.79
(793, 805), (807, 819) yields 0.18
